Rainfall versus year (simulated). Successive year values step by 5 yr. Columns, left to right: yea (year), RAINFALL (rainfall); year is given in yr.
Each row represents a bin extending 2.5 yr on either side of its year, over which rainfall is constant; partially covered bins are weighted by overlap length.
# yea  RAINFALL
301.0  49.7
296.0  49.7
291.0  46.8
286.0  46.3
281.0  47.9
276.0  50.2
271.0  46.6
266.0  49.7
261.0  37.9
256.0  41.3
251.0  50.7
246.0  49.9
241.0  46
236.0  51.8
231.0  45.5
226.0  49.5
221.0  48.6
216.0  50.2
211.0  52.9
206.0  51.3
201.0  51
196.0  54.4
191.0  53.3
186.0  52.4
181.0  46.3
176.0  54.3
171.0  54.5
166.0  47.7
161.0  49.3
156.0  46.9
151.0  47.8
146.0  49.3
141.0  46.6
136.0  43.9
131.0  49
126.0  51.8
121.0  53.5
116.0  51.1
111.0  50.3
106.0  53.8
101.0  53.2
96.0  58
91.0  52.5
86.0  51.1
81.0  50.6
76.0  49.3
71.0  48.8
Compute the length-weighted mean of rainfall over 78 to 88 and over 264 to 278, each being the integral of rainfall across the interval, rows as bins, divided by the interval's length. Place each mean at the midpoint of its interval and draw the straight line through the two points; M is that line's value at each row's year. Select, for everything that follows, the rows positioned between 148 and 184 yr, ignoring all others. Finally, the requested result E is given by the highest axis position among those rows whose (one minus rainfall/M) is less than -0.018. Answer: 176.0 yr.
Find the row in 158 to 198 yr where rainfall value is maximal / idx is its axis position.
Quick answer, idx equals 171.0 yr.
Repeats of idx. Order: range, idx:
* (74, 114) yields 96.0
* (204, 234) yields 211.0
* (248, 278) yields 251.0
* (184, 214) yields 196.0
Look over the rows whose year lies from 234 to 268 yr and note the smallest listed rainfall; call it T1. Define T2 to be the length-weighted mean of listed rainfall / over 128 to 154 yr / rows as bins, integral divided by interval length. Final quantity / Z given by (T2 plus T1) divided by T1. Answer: 2.25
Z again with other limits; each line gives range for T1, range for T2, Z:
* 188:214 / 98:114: 2.03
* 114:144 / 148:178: 2.14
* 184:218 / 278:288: 1.94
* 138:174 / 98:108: 2.15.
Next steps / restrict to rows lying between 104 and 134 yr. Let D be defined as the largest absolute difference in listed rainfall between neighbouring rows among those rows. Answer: 3.5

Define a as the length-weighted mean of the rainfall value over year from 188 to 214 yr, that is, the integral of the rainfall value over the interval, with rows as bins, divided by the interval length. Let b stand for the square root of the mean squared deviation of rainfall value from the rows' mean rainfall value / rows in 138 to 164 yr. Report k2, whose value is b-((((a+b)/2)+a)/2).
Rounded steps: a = 52.5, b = 1.1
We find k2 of -38.5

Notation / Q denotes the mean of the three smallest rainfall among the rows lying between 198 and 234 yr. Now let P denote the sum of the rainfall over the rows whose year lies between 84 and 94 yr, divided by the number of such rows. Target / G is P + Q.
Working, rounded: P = 51.8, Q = 47.9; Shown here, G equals 100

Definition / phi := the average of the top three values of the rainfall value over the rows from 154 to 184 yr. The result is 52.7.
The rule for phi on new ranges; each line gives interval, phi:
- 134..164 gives 48.8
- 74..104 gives 54.6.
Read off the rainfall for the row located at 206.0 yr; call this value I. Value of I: 51.3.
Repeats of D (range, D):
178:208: 6.1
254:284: 11.8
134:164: 2.7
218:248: 6.3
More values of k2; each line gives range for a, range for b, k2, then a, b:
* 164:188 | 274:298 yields -37.2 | 51.1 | 1.5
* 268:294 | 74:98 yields -33.5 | 47.6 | 3.0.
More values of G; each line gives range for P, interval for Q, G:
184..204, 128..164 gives 99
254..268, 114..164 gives 89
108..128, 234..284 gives 93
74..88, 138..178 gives 97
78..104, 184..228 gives 103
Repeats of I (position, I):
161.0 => 49.3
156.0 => 46.9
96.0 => 58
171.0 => 54.5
